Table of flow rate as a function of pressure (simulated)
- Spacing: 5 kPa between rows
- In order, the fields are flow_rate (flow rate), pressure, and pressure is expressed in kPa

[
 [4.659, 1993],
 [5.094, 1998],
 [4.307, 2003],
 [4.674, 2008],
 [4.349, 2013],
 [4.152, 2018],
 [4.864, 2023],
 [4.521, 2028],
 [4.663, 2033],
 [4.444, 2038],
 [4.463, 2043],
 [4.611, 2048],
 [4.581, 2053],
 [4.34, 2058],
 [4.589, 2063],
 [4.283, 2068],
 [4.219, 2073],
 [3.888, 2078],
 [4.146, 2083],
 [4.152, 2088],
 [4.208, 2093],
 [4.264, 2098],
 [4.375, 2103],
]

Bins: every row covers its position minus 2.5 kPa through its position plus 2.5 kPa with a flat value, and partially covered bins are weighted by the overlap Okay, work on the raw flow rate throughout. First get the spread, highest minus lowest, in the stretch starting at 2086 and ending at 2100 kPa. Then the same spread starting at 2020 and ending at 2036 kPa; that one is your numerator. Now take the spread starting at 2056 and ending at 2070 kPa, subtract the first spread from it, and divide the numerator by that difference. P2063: 2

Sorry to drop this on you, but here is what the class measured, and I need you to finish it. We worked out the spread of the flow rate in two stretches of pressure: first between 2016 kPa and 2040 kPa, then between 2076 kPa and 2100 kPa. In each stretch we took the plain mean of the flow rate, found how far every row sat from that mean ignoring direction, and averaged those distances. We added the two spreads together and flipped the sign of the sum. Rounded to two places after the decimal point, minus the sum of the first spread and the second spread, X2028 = -0.29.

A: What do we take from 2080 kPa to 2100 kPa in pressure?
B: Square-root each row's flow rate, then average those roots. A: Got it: 2.05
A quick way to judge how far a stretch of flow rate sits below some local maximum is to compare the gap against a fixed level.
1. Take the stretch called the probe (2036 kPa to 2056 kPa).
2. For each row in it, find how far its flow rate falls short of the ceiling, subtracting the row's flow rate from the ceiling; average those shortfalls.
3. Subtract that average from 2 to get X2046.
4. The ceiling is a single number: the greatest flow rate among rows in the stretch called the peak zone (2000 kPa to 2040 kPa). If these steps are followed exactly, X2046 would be 1.66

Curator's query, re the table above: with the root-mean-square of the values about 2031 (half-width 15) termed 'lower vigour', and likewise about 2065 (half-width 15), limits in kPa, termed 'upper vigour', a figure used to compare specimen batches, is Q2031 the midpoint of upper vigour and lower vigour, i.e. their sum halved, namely 4.42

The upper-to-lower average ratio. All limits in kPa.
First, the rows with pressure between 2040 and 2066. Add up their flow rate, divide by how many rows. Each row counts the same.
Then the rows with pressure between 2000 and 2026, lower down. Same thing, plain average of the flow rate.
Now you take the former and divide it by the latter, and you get 1.01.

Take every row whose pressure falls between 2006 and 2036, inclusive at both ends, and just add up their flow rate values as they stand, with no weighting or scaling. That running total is 27.2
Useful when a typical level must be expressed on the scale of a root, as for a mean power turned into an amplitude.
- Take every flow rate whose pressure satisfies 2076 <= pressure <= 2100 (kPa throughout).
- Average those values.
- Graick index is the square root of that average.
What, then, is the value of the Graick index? 2.033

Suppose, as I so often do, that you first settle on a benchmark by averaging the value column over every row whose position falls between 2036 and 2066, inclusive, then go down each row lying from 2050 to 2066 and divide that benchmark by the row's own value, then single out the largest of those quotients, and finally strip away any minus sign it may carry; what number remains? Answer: 1.04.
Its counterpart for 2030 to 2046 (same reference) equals 1.01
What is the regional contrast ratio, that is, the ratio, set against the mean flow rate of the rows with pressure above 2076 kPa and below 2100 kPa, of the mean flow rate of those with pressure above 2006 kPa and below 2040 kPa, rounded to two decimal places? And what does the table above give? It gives 1.09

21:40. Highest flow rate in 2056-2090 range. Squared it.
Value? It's 21.1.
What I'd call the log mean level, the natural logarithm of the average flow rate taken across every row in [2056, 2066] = 1.50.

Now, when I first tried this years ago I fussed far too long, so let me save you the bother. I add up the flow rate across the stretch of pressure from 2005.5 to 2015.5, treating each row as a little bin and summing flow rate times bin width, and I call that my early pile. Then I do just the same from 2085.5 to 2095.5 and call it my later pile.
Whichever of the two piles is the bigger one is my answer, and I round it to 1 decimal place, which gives 45.1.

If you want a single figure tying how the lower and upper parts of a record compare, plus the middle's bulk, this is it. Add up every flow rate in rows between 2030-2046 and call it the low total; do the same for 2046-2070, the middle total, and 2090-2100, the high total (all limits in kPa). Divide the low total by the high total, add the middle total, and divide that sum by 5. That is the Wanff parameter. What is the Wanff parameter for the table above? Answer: 4.8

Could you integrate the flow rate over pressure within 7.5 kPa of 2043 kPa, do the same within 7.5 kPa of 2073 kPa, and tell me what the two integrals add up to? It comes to 130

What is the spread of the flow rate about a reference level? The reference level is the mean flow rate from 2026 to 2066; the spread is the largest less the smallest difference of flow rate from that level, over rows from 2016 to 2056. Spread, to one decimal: 0.7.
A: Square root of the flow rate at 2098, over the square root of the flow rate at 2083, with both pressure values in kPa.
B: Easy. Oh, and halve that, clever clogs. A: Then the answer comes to 0.507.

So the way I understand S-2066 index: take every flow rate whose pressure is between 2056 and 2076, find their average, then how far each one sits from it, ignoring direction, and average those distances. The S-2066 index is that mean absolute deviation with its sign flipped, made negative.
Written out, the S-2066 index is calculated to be -0.12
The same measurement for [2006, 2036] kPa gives -0.20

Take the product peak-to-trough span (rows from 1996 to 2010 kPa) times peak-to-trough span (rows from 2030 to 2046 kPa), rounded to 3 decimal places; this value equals 0.172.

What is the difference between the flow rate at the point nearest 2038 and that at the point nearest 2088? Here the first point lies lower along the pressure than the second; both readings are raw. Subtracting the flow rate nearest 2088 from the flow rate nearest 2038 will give 0.29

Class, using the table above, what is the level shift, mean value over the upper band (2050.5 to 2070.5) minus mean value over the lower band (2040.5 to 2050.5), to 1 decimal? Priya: -0.1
